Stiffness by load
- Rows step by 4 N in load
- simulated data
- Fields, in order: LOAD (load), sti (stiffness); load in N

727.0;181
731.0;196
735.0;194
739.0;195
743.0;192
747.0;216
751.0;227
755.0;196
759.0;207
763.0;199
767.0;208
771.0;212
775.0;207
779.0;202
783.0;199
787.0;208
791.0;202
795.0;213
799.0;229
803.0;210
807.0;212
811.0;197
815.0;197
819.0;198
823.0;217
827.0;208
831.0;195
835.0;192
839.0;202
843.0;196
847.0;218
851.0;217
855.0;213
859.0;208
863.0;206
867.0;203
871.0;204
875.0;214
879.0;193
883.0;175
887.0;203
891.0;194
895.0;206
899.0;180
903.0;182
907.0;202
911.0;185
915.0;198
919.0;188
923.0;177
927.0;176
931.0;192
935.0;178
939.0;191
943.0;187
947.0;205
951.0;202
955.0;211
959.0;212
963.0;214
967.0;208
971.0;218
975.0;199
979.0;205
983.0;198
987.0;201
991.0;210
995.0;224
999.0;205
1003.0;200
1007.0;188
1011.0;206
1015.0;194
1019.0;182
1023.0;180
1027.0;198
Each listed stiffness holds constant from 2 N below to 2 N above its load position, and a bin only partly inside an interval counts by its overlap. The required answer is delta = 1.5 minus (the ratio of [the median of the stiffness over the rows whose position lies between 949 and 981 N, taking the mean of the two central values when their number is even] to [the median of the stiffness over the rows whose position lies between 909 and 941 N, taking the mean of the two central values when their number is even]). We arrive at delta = 0.377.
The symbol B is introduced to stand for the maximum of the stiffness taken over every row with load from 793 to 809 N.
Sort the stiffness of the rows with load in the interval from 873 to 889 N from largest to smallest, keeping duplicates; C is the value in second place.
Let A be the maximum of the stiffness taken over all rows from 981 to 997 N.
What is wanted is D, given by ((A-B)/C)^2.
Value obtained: 0.0006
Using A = 224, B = 229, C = 203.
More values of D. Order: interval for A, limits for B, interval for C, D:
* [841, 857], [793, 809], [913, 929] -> 0.0034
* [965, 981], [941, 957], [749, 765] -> 0.0011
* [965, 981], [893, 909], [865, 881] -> 0.0035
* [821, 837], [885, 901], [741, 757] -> 0.0026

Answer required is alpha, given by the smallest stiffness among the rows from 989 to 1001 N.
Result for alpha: 205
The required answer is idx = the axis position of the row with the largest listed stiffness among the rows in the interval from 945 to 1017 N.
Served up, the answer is 995.0 N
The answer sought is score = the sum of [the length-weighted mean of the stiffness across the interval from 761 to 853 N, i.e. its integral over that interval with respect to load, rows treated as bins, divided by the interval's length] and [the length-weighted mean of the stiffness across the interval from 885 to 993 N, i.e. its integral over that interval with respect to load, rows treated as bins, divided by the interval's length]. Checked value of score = 403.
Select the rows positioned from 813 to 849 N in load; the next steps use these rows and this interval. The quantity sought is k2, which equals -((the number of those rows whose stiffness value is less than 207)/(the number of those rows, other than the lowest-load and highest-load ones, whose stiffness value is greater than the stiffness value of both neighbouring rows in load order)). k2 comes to -3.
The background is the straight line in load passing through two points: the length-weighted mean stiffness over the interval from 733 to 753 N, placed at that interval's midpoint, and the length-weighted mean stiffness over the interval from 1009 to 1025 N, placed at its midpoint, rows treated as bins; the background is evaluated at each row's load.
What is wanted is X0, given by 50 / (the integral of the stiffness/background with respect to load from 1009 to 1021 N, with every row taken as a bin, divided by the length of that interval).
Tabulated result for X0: 49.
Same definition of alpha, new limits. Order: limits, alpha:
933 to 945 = 178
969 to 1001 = 198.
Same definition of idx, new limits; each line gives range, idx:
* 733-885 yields 799.0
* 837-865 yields 847.0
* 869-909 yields 875.0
